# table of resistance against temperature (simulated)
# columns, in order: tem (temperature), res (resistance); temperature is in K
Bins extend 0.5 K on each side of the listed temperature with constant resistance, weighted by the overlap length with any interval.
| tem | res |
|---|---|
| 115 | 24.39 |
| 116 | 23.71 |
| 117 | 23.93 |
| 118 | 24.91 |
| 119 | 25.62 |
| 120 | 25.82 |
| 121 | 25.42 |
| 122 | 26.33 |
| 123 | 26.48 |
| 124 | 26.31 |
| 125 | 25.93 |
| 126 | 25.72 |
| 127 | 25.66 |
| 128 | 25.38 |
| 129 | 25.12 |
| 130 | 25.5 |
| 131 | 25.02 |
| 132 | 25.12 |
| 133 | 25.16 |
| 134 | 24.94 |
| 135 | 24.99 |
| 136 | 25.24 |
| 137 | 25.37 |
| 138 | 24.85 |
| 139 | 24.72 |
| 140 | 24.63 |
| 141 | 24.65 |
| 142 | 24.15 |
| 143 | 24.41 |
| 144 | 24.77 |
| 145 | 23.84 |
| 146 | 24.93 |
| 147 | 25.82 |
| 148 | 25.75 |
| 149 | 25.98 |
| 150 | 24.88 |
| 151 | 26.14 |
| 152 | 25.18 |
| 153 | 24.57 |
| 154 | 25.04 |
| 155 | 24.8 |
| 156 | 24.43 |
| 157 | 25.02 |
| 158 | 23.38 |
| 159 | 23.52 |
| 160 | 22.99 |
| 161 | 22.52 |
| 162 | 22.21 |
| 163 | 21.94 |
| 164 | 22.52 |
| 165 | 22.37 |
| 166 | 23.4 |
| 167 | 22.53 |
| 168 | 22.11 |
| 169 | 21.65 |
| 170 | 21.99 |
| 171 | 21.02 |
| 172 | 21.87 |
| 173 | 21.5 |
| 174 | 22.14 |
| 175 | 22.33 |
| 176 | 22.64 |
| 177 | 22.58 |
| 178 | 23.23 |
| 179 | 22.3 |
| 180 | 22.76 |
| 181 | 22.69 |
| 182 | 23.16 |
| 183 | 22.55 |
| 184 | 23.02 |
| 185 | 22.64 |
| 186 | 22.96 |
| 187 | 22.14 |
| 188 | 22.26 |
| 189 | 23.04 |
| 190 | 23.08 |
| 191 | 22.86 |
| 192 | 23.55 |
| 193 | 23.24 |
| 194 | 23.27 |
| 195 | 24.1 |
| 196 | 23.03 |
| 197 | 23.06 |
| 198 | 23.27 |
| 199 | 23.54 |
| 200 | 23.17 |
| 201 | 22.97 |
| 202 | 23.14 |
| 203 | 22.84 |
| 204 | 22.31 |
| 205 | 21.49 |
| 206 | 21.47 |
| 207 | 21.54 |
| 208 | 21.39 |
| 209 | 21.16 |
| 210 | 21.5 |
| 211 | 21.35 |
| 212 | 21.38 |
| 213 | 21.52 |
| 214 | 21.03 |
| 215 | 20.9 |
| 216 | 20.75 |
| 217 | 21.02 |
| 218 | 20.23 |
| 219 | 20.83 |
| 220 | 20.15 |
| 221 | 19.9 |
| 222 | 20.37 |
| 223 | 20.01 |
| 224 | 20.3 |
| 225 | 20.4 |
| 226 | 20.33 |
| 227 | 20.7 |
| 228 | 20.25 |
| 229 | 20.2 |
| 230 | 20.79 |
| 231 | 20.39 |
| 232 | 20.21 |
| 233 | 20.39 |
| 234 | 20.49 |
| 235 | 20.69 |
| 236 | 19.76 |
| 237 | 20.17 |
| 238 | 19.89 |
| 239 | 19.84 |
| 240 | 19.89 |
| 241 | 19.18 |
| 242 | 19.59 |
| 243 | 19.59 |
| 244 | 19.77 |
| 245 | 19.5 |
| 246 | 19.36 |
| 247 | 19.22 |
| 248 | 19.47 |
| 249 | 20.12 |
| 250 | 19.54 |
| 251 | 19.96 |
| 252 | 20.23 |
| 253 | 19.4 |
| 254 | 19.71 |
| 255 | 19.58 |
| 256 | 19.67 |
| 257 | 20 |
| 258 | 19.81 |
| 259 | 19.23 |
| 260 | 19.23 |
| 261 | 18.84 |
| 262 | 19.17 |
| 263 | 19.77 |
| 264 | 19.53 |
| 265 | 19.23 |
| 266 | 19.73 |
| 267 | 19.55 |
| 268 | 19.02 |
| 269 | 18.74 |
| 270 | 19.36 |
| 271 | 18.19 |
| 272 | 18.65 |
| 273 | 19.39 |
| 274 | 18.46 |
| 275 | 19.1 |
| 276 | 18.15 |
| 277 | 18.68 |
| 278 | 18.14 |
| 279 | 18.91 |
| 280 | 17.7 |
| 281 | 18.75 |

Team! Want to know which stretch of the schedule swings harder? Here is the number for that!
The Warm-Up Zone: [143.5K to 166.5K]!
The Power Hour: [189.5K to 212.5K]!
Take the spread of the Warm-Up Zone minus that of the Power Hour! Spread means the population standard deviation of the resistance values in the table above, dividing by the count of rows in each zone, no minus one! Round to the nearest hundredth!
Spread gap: 0.39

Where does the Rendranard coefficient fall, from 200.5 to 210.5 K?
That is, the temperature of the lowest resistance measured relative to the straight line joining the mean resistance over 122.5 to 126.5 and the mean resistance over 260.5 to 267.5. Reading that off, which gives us 209 K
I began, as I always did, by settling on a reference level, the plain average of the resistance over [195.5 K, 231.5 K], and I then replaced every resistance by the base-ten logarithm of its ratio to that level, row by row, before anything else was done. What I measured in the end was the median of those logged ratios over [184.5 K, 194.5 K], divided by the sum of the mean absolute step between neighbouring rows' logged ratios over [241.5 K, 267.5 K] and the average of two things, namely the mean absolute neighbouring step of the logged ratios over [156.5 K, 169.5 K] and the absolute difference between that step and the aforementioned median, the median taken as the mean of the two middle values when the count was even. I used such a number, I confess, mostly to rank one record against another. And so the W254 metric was 1.39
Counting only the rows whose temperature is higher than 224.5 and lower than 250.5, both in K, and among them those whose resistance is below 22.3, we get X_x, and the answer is 26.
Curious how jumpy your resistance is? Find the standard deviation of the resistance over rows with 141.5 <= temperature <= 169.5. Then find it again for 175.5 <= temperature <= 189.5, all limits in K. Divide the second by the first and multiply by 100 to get 25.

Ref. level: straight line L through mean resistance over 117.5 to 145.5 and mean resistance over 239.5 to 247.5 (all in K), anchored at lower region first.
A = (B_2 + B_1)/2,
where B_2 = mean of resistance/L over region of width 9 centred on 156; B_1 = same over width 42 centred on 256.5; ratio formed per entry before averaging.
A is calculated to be 1.02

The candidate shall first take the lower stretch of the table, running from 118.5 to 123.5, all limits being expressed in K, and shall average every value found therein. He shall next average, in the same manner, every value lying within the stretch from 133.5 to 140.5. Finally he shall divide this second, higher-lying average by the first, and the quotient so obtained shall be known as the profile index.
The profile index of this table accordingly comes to 0.96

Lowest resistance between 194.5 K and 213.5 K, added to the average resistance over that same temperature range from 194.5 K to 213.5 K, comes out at 43.5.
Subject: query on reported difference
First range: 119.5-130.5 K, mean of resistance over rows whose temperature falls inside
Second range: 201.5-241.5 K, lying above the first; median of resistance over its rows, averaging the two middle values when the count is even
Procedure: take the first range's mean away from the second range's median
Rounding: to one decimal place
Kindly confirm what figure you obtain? -5.2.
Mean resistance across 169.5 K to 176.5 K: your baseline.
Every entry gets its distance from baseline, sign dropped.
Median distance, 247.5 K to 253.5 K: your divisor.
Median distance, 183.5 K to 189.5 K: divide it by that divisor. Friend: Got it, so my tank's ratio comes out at 0.40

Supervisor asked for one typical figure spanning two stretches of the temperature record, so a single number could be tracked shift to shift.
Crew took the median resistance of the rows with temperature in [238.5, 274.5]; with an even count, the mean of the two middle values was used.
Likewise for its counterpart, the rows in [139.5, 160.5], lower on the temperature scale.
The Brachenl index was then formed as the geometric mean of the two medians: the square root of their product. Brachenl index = 22.0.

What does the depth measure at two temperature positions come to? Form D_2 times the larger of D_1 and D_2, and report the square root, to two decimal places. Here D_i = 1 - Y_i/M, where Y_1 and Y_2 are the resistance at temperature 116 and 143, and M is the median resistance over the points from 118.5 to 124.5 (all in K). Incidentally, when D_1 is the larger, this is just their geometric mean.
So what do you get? 0.08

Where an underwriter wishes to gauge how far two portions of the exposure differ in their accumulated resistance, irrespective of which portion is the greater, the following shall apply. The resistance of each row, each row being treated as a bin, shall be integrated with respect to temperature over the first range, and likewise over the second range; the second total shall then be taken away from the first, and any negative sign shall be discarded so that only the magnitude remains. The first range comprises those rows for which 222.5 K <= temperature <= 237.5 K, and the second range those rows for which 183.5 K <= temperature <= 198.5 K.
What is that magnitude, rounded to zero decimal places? 40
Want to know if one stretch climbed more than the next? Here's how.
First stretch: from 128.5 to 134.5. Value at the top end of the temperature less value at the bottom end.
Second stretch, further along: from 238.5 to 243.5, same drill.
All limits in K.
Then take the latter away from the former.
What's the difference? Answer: 0.07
